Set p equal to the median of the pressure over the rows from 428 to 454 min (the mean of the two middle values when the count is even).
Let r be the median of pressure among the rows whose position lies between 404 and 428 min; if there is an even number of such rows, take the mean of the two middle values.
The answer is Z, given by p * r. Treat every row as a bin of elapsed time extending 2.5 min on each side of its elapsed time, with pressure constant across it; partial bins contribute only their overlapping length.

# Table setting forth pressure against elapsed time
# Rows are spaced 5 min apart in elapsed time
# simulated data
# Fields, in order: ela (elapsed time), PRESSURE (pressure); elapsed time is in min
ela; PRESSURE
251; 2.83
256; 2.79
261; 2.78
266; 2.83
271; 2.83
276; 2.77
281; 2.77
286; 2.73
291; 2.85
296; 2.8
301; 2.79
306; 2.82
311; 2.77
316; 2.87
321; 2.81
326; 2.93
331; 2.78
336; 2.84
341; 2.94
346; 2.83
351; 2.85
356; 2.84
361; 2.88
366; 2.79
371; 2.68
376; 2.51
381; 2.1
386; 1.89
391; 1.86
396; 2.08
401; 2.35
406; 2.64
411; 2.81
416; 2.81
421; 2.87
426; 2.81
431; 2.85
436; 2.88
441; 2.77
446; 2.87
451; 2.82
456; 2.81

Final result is 8.0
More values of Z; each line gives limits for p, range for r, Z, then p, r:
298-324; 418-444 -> 8.0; 2.81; 2.85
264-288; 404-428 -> 7.8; 2.77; 2.81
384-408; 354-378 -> 5.8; 2.08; 2.79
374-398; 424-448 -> 5.9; 2.08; 2.85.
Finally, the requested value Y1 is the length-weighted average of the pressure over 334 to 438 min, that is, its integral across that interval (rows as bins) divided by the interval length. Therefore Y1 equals 2.62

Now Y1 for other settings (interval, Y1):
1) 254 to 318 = 2.80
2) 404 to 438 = 2.81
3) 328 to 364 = 2.85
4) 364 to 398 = 2.27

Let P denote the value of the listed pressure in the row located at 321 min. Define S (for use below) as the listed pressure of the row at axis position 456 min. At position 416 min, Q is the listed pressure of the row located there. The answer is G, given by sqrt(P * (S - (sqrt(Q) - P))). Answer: 3.33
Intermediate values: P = 2.81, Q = 2.81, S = 2.81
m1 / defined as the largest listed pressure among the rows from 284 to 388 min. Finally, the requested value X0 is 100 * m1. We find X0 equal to 294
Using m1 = 2.94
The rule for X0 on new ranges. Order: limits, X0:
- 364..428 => 287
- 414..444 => 288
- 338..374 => 294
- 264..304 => 285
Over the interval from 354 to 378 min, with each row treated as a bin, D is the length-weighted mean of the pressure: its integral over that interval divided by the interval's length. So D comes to 2.74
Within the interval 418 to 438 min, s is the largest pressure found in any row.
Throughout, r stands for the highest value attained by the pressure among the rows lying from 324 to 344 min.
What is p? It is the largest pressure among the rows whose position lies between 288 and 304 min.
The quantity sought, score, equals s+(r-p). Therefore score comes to 2.97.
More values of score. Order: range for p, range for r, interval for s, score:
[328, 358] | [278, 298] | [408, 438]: 2.79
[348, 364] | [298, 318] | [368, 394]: 2.67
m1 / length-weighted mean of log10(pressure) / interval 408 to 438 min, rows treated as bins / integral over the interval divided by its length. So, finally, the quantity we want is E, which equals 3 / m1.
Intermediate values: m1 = 0.452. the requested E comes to 6.63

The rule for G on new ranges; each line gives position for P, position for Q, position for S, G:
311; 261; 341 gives 3.35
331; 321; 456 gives 3.30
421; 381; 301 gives 3.48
